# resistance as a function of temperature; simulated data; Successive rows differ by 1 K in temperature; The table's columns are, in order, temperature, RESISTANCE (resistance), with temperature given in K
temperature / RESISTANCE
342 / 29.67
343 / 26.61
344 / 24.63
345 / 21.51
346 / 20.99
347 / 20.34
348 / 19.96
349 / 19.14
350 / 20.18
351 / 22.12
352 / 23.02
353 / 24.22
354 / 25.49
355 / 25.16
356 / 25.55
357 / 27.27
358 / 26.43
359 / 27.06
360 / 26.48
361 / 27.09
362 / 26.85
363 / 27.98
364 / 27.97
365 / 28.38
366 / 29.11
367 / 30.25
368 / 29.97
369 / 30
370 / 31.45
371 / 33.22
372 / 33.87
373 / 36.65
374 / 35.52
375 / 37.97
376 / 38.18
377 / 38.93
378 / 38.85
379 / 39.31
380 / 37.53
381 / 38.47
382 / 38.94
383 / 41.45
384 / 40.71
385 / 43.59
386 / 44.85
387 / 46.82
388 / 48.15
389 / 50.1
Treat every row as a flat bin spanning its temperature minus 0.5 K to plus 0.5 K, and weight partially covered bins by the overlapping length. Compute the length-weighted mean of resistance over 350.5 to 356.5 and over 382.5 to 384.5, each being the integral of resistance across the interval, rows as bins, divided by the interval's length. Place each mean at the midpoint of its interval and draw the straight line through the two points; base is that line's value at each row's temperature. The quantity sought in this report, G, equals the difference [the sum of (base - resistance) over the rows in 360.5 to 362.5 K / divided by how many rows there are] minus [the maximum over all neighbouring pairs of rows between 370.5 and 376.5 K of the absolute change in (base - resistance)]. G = -0.4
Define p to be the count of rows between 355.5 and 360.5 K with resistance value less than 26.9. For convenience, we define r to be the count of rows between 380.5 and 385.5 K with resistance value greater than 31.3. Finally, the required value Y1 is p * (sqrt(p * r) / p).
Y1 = 3.9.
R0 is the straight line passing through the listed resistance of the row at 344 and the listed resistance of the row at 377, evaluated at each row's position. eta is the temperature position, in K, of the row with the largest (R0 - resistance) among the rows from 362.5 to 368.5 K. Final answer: 365 K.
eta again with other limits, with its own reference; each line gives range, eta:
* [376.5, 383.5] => 380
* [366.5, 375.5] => 369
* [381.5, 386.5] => 382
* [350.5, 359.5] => 351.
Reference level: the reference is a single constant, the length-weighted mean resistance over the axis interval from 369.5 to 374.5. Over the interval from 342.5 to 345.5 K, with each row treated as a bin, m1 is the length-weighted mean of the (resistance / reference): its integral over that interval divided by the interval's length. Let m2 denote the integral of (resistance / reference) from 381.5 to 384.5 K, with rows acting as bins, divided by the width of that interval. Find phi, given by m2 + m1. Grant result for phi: 1.9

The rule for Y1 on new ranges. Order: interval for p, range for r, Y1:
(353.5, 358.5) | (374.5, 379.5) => 4.5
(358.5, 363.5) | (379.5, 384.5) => 3.2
